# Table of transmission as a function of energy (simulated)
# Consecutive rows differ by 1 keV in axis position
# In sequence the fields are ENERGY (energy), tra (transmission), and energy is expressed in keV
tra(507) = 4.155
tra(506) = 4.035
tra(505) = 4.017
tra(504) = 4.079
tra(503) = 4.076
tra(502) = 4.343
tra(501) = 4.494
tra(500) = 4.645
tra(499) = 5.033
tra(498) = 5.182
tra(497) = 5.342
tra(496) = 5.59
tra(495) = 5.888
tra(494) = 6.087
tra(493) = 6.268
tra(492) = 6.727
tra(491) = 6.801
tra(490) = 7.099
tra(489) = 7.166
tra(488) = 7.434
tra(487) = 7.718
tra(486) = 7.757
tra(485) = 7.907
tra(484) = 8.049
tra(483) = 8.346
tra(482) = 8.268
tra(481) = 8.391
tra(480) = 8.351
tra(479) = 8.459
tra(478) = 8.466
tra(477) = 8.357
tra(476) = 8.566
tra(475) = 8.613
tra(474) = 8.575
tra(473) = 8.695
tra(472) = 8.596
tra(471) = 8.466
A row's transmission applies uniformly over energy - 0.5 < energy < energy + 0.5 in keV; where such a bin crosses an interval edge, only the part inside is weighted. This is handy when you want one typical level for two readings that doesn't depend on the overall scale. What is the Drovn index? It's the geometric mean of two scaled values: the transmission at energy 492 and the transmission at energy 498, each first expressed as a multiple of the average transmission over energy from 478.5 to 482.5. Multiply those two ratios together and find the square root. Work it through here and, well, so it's 0.71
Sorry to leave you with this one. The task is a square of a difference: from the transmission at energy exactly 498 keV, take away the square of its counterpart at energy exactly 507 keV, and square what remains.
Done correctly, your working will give 146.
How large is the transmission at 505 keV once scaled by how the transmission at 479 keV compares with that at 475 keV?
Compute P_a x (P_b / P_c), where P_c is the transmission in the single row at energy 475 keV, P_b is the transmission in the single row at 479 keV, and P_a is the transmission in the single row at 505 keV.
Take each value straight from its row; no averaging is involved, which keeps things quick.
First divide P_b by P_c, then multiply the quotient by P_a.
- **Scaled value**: 3.9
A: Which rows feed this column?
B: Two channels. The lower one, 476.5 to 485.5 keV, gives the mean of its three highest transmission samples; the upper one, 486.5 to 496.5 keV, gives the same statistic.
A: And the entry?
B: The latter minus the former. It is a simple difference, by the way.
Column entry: -1.0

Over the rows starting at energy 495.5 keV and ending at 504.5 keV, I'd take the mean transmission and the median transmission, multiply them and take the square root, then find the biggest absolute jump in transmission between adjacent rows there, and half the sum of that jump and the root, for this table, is 2.5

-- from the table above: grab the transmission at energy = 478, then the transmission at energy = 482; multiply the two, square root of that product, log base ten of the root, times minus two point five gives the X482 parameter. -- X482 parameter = -2.31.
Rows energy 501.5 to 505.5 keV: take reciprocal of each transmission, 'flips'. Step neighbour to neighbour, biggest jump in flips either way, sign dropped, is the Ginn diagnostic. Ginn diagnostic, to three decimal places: 0.015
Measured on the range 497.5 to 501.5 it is 0.017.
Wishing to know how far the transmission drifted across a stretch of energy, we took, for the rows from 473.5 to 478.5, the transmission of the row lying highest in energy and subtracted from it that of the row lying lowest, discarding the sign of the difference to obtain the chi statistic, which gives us 0.1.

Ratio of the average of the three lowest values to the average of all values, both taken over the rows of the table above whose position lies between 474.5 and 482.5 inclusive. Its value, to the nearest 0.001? 0.987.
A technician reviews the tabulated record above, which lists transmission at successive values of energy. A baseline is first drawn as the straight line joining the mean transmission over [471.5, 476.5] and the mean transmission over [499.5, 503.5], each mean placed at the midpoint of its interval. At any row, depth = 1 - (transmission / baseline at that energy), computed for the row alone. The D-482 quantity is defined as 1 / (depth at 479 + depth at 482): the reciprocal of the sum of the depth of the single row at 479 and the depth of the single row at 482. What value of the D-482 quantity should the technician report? -5.03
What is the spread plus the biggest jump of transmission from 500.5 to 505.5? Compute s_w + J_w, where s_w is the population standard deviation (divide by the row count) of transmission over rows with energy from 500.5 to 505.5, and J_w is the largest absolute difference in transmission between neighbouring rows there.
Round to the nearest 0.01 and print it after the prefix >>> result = 0.45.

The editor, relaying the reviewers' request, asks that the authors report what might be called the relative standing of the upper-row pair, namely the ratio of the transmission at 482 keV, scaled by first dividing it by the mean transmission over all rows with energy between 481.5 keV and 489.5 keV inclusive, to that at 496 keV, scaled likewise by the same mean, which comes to 1.5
